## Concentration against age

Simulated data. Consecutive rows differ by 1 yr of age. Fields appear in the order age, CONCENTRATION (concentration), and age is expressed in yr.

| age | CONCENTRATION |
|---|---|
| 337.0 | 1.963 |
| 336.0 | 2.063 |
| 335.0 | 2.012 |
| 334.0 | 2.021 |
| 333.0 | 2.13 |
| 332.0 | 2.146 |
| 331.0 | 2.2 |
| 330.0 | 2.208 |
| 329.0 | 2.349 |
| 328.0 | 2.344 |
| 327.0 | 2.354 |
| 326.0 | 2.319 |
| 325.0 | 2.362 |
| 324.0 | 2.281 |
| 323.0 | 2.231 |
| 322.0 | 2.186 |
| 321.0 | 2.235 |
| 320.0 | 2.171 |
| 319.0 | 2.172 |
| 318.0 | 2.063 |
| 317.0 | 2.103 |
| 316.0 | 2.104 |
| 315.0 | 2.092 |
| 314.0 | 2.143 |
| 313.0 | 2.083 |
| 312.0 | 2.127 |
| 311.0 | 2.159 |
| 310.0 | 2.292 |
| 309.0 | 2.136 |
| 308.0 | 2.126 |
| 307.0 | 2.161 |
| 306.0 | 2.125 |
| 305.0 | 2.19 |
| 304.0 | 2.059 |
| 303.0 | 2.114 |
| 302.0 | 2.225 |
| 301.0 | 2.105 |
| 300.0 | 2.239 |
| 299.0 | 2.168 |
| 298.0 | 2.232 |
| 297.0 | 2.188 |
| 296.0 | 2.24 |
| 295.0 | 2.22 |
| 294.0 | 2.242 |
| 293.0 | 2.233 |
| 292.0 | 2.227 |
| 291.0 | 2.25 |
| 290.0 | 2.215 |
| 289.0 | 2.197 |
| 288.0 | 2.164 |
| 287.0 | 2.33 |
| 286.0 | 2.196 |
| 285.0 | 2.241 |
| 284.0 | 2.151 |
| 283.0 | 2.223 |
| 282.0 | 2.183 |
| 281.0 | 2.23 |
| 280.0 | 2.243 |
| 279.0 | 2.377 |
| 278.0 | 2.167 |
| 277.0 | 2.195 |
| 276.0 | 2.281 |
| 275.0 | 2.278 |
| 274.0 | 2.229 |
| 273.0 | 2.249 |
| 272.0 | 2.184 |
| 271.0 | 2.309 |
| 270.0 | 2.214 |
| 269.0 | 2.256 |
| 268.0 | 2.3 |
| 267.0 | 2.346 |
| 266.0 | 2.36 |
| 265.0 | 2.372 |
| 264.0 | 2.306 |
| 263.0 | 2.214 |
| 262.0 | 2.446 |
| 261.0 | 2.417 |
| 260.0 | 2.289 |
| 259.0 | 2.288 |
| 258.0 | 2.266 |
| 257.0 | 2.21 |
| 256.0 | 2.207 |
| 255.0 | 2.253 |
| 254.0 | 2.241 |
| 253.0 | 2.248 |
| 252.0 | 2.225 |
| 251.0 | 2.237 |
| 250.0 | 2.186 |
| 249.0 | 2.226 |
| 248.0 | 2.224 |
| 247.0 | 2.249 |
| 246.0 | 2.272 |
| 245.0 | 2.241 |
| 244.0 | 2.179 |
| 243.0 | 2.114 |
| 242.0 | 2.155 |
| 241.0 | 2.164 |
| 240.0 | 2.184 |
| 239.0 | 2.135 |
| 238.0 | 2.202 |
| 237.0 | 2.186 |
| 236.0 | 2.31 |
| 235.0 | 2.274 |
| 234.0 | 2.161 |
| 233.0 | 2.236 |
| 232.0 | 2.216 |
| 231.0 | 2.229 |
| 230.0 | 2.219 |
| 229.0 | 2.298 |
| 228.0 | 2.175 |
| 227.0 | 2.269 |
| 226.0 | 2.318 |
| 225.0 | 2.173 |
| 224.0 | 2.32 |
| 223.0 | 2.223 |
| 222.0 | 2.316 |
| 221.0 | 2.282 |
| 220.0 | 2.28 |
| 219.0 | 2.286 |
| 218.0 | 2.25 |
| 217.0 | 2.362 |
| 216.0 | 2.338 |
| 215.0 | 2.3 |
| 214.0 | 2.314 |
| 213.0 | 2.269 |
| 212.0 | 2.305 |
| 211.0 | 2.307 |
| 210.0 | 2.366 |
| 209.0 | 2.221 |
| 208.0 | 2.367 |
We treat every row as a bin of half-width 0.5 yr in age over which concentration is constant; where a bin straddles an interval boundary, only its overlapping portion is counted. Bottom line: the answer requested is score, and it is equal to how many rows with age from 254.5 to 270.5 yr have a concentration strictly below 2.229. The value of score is 4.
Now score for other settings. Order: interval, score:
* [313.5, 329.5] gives 8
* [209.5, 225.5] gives 2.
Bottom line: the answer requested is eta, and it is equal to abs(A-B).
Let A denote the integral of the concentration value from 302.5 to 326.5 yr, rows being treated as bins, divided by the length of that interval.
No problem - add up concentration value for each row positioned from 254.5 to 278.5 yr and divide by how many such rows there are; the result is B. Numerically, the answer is 0.108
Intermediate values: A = 2.17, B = 2.28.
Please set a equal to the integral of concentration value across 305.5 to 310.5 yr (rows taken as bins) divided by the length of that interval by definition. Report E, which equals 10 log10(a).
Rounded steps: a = 2.17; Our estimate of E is 3.36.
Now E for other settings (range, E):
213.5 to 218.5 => 3.64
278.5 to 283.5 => 3.52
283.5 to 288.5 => 3.46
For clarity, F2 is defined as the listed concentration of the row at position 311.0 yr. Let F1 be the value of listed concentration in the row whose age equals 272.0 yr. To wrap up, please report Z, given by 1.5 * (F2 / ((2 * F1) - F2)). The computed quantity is 1.47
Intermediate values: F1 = 2.184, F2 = 2.159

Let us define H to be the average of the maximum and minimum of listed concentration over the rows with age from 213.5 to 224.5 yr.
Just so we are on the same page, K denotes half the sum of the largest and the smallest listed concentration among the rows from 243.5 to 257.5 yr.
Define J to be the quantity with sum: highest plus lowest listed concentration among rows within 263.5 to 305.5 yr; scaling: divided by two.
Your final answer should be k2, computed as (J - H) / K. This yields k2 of -0.03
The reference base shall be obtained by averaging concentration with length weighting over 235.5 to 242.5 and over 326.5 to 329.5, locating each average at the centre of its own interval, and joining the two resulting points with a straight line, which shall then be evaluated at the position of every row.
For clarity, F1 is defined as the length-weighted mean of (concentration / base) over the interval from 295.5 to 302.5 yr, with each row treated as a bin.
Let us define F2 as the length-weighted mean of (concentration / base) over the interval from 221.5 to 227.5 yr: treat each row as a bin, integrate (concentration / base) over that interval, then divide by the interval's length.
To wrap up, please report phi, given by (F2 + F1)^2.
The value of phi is 4.02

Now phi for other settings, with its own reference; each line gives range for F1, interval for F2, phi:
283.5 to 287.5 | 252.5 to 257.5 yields 3.95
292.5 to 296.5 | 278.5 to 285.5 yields 3.85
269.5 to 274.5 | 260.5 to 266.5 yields 4.19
